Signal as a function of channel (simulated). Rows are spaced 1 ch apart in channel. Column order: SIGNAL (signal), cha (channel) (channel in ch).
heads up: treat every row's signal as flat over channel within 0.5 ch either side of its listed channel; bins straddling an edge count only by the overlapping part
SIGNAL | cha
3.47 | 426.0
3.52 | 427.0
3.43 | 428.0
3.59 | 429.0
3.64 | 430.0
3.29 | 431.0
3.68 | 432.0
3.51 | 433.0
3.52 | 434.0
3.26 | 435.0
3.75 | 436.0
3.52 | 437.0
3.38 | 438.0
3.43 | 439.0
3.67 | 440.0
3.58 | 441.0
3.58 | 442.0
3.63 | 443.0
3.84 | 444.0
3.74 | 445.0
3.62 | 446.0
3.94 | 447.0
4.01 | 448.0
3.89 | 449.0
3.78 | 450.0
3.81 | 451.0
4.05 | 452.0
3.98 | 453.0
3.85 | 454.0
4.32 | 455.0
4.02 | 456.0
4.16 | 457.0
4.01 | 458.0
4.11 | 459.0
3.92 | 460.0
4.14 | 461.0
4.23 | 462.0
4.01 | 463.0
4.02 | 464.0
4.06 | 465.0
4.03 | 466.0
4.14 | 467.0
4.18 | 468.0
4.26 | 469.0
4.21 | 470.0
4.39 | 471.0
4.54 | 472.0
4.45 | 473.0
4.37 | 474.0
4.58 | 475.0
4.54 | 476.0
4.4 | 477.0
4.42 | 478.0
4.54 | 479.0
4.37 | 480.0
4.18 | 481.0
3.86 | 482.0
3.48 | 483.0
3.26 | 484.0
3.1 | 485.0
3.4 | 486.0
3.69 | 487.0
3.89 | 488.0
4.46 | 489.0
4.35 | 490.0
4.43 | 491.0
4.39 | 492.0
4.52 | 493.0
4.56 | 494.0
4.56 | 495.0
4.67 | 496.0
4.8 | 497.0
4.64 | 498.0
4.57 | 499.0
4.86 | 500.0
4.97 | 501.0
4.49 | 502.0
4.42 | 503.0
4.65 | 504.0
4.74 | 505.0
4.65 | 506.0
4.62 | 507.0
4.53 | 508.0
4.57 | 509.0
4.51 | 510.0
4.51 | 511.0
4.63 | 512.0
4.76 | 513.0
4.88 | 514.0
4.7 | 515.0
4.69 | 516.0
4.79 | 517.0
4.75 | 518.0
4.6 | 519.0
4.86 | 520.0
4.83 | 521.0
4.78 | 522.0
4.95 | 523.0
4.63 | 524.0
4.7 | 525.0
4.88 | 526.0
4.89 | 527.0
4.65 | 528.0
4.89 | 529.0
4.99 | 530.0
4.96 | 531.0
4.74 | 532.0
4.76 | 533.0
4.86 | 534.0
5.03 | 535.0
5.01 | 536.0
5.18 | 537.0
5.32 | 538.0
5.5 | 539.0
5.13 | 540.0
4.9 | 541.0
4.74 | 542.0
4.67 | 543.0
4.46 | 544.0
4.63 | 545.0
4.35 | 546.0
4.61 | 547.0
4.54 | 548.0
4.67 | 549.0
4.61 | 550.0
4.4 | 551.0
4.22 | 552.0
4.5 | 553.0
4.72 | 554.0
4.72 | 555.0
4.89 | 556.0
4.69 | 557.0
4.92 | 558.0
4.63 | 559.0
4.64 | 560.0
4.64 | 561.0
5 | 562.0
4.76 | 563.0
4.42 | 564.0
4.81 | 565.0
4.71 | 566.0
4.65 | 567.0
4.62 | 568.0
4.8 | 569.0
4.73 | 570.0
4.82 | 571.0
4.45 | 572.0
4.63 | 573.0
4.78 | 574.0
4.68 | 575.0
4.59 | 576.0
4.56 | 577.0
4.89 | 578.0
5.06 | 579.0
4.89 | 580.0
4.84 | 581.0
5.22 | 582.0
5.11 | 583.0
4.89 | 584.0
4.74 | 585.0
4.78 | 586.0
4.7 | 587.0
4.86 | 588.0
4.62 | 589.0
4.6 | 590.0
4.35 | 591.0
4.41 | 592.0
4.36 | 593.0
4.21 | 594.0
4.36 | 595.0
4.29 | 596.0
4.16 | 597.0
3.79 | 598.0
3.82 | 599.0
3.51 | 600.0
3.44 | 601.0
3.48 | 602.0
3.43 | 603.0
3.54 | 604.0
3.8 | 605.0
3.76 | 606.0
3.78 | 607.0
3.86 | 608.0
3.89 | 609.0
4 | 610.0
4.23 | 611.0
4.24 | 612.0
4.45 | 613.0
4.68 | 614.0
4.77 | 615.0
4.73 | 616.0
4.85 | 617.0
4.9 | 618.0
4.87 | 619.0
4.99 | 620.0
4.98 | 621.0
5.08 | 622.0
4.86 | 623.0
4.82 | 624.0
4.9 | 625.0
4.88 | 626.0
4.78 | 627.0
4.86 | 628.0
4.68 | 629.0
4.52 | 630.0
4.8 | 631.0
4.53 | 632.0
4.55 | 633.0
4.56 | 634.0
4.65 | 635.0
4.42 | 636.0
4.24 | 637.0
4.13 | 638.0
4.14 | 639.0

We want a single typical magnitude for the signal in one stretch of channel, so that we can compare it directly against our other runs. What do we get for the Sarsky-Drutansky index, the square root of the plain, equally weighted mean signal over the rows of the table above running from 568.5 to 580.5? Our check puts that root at 2.18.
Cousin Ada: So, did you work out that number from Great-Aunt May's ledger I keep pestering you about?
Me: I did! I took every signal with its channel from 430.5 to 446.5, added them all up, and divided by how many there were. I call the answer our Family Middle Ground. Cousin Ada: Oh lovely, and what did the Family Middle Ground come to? 3.6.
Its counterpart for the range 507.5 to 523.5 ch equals 4.7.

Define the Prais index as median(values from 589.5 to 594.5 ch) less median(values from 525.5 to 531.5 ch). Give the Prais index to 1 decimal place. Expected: -0.5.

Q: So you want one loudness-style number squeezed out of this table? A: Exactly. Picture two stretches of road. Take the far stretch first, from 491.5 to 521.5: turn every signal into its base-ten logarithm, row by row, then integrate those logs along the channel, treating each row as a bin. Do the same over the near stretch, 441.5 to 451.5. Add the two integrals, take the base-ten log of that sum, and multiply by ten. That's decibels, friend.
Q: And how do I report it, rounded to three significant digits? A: 14.1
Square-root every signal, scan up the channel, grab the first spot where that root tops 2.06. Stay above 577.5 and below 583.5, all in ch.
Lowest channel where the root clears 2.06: 578.0 ch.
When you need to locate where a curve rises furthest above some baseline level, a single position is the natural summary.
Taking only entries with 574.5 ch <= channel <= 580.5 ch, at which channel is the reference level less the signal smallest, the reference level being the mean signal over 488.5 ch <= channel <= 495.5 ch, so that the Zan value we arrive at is 579.0 ch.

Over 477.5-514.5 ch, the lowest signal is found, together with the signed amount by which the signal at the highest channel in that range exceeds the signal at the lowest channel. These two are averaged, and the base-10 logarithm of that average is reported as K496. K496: 0.25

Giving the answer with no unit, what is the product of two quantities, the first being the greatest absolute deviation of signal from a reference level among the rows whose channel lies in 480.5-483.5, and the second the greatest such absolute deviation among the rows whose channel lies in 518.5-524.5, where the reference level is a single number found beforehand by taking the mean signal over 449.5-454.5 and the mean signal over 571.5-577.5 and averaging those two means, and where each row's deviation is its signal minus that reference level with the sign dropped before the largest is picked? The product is 0.5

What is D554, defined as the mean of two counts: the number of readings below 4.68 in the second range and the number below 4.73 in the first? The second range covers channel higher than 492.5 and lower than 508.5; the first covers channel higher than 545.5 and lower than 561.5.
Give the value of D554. 13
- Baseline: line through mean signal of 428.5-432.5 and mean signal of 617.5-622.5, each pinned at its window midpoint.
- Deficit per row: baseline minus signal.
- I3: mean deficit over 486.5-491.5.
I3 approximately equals -0.2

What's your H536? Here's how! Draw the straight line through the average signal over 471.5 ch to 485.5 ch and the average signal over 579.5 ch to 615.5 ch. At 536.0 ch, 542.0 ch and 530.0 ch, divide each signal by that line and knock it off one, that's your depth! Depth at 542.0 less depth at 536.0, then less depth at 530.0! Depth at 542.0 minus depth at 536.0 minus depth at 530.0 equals 0.25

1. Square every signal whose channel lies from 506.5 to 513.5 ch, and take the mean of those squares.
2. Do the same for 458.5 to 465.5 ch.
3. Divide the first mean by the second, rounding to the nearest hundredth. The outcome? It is 1.27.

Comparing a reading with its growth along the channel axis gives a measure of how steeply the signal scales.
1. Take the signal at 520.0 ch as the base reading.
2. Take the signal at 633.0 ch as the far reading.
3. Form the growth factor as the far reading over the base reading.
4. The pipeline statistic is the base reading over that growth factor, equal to 5.2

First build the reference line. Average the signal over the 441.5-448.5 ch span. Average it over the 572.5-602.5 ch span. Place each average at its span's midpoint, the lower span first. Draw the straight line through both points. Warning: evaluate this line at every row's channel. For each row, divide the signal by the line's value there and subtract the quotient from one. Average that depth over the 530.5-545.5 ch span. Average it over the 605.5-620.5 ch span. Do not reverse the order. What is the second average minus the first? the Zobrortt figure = 0.21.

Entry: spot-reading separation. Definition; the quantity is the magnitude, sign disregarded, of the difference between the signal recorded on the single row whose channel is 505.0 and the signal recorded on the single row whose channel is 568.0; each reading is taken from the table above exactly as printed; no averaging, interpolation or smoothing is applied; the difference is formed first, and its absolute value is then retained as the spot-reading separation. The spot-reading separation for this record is 0.12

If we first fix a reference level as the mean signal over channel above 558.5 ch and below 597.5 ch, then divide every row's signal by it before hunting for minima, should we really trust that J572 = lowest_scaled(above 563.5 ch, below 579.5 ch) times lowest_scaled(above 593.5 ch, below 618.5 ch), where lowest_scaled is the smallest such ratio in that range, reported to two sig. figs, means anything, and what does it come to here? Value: 0.69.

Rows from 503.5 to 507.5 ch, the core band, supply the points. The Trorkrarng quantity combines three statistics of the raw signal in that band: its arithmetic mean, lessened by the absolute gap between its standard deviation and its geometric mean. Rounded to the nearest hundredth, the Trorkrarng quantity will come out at 0.05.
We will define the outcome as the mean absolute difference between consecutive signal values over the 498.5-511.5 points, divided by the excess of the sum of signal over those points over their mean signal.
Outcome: 0.0024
